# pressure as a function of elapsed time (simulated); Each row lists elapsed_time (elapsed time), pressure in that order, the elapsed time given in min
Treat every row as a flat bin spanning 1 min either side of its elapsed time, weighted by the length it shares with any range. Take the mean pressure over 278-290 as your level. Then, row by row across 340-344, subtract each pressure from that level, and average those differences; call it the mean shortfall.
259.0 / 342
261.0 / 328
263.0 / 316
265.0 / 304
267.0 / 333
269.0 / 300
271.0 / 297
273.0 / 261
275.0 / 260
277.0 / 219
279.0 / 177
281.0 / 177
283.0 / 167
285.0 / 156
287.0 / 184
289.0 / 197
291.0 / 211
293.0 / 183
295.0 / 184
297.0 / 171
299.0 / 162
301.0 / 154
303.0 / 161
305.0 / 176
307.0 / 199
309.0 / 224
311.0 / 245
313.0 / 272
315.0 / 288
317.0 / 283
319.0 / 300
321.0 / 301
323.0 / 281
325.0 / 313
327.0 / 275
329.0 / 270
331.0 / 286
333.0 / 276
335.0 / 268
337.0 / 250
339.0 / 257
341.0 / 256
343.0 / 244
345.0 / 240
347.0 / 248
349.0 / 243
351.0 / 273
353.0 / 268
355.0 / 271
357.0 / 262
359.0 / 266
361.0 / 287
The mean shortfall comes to -74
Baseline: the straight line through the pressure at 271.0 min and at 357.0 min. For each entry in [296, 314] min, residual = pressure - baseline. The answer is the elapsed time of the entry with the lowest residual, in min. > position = 301.0 min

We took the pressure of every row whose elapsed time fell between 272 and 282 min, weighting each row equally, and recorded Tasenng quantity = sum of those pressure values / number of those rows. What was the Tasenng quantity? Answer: 219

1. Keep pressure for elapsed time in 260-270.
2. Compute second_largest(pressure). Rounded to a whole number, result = 328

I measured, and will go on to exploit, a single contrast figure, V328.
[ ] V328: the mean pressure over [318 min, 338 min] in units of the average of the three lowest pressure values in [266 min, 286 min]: 1.69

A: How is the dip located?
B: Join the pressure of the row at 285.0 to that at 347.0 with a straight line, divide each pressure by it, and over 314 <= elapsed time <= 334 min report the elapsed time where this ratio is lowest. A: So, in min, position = 333.0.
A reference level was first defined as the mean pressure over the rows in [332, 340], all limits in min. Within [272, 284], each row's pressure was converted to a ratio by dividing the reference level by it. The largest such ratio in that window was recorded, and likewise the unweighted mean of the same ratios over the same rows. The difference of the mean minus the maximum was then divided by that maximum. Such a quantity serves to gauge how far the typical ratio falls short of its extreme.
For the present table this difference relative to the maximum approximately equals -0.178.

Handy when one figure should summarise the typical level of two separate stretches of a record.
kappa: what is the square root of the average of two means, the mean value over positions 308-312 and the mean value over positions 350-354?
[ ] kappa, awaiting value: 15.9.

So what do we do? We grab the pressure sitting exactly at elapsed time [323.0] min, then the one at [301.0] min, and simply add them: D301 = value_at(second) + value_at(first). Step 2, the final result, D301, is 435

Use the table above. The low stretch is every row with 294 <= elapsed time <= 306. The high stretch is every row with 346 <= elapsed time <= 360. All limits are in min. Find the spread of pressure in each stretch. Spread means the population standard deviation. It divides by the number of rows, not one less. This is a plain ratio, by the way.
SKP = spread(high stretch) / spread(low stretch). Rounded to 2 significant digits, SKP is 1.1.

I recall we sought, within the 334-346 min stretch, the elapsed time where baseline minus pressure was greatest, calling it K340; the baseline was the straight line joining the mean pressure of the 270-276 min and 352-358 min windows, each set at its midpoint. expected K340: 345.0 min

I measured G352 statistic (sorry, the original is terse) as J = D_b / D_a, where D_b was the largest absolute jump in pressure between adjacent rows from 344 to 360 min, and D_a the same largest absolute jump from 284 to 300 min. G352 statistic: 1.1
